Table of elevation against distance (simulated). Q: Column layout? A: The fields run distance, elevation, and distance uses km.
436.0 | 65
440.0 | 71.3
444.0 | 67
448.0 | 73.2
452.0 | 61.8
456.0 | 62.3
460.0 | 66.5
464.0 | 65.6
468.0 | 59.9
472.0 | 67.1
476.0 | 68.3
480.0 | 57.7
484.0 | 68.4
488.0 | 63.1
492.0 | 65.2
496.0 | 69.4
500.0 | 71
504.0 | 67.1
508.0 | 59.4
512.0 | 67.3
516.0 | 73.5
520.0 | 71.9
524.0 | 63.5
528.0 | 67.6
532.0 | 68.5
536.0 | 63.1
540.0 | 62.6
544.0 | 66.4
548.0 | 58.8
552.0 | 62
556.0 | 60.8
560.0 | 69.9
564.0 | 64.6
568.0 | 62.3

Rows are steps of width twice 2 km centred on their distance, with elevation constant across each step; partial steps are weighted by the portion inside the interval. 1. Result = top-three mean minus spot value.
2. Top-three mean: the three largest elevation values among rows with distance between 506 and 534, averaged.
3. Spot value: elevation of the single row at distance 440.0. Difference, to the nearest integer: 0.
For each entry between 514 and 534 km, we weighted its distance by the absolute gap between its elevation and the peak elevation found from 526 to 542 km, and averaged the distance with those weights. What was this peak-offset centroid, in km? 520.5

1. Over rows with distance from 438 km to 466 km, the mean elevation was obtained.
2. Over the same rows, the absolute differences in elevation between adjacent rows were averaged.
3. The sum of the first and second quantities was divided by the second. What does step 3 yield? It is 16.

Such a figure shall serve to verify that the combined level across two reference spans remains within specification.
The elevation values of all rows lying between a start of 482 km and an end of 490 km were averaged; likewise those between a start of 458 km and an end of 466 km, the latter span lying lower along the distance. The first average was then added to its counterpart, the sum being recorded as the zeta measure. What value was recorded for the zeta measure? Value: 132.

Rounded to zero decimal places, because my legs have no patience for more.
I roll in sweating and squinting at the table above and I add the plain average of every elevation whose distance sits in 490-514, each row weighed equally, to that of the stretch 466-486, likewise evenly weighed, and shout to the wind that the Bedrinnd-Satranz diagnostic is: 131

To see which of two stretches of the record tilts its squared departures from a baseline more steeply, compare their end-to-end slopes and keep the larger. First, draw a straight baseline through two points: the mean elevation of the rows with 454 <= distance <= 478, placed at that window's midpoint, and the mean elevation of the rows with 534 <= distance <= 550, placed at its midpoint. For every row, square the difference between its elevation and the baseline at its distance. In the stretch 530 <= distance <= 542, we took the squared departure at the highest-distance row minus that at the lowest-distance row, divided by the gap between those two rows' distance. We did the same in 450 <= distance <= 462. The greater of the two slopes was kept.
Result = -1.35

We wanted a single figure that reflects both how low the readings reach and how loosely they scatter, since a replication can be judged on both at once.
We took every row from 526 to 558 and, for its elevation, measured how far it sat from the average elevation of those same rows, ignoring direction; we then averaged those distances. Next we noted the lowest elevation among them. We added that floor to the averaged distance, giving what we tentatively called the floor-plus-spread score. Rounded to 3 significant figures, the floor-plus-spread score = 61.6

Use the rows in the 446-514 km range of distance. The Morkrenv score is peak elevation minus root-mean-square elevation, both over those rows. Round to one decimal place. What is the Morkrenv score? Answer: 7.6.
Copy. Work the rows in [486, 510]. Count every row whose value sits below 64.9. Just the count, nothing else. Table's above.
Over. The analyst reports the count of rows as 2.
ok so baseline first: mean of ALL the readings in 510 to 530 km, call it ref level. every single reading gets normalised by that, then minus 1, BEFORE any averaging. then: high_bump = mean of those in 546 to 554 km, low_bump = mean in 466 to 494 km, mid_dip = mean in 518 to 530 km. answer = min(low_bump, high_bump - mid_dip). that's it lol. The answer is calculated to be -0.11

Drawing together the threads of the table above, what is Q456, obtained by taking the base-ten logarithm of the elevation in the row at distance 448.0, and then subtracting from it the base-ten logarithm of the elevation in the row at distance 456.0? 0.07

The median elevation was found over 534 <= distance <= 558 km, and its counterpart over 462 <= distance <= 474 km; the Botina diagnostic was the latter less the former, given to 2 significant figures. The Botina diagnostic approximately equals 3.3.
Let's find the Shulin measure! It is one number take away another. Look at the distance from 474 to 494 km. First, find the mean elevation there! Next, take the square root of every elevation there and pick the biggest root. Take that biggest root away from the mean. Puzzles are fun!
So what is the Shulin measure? 56.3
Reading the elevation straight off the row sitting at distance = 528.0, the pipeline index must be 67.6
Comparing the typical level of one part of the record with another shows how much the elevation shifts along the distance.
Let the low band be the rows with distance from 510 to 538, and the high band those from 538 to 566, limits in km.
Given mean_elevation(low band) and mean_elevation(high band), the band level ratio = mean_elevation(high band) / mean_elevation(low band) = 0.94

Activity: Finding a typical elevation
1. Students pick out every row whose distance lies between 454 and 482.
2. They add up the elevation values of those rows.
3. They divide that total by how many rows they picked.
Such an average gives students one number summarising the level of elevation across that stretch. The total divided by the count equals 64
